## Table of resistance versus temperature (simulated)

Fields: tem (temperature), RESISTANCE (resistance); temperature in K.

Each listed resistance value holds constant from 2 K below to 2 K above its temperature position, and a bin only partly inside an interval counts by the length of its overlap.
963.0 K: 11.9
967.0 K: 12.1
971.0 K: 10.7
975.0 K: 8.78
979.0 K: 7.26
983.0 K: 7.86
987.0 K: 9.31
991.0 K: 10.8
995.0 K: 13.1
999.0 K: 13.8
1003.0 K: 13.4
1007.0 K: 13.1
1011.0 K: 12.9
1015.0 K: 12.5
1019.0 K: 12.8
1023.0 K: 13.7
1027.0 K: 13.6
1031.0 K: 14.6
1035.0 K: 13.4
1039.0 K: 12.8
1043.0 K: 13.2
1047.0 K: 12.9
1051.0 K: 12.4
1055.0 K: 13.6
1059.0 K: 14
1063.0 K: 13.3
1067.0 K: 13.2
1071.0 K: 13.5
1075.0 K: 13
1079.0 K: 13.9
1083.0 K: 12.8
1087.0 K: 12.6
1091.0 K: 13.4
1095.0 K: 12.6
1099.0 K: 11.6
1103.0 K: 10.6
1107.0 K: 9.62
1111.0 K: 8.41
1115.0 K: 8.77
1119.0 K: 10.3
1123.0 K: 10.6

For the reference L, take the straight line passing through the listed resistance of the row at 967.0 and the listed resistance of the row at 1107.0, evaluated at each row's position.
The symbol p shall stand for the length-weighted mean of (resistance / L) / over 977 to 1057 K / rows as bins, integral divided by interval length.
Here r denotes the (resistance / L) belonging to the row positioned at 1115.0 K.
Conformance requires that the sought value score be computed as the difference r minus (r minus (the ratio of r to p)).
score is 0.84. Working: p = 1.11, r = 0.93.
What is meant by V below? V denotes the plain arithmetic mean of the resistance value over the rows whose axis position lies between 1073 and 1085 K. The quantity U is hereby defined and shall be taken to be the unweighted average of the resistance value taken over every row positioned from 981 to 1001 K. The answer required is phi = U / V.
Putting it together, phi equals 0.83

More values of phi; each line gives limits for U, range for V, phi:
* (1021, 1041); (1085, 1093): 1.05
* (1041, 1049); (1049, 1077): 0.98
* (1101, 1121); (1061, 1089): 0.72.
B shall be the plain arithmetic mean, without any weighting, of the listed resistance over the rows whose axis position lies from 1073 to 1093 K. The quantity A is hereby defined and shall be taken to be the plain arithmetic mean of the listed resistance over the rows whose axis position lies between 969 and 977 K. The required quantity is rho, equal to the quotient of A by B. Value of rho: 0.74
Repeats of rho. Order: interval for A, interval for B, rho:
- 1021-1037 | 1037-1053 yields 1.08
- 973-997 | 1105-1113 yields 1.06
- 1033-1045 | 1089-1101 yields 1.05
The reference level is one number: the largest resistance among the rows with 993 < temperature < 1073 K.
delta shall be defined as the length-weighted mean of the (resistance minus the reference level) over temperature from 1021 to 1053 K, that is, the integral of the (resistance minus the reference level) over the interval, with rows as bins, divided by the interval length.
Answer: -1.3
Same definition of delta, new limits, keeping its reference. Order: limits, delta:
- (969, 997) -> -4.9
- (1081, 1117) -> -3.4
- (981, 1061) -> -1.9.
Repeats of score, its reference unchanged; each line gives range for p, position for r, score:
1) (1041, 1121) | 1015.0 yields 0.92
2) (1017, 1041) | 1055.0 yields 1.05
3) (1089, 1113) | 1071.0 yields 1.16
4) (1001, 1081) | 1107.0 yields 0.81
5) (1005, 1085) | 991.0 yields 0.75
